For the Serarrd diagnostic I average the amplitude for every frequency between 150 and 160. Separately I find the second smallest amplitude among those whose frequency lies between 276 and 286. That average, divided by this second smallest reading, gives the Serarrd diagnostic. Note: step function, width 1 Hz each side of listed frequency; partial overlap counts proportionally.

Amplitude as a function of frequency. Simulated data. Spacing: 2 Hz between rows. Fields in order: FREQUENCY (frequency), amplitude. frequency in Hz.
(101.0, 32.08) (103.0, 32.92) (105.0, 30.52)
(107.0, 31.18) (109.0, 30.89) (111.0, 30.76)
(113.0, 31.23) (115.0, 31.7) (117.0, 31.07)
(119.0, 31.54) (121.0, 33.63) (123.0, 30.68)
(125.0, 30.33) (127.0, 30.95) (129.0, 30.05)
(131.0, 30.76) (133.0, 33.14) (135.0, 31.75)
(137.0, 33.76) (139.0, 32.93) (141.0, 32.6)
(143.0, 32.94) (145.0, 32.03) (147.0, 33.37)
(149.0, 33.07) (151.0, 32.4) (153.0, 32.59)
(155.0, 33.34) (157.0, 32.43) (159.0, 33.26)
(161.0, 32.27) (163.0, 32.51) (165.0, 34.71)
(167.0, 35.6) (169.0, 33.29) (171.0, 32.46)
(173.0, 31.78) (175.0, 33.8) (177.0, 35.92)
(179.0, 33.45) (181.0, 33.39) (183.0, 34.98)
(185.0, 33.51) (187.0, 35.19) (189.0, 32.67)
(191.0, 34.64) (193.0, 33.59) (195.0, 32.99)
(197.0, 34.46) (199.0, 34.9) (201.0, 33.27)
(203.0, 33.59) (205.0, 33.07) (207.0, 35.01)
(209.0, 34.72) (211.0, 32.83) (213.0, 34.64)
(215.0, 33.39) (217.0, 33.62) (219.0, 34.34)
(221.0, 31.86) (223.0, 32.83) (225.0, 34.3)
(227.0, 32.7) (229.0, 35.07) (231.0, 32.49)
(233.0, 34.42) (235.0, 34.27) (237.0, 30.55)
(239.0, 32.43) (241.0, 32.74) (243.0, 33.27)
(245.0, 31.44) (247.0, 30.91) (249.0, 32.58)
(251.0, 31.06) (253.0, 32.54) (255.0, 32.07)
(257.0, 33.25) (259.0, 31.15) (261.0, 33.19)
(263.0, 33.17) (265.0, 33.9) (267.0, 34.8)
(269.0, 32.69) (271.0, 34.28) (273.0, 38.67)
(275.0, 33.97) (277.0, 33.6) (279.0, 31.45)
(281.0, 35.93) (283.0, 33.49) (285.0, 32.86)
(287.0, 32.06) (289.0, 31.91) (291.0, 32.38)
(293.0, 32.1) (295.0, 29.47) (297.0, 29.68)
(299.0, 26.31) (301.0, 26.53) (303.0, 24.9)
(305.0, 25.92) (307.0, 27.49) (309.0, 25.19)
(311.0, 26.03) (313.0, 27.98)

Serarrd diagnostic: 1.00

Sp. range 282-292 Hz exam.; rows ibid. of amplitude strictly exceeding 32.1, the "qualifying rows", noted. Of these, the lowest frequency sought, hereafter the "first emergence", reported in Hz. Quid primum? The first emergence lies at 283.0 Hz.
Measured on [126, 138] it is 133.0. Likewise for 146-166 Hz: 147.0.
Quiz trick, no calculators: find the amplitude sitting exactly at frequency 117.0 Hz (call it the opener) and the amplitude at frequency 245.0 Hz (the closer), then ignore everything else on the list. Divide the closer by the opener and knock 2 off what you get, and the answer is -0.99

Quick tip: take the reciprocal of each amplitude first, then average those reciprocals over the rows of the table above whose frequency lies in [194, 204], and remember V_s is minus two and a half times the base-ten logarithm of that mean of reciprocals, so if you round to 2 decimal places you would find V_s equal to 3.82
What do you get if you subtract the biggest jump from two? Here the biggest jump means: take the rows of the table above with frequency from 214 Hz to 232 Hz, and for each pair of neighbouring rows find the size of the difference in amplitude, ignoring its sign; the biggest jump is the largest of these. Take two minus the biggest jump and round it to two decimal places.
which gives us -0.58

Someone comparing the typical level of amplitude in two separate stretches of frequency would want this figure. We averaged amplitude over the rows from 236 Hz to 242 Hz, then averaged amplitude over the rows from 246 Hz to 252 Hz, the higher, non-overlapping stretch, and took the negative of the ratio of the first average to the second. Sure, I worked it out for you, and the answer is -1.01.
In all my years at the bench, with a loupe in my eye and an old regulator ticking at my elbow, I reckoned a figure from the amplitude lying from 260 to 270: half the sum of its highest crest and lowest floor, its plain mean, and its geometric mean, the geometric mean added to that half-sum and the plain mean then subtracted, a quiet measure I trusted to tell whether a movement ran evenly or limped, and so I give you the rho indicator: 33.7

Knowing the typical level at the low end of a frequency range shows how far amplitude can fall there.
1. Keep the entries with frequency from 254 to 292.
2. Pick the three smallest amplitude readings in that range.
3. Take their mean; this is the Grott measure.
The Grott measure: 31.5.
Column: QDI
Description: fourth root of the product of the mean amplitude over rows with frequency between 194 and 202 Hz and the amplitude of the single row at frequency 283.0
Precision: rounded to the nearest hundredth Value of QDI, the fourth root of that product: 5.80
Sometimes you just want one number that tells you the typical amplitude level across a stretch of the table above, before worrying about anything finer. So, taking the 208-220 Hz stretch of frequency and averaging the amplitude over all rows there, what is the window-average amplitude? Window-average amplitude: 33.9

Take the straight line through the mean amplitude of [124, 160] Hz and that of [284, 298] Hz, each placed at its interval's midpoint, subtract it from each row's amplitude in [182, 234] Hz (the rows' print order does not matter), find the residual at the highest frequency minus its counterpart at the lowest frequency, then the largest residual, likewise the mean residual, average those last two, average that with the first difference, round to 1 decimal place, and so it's 1.1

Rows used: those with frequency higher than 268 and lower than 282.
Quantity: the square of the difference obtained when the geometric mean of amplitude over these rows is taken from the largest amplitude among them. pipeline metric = 19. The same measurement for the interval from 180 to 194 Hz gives 1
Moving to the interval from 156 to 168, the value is 5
